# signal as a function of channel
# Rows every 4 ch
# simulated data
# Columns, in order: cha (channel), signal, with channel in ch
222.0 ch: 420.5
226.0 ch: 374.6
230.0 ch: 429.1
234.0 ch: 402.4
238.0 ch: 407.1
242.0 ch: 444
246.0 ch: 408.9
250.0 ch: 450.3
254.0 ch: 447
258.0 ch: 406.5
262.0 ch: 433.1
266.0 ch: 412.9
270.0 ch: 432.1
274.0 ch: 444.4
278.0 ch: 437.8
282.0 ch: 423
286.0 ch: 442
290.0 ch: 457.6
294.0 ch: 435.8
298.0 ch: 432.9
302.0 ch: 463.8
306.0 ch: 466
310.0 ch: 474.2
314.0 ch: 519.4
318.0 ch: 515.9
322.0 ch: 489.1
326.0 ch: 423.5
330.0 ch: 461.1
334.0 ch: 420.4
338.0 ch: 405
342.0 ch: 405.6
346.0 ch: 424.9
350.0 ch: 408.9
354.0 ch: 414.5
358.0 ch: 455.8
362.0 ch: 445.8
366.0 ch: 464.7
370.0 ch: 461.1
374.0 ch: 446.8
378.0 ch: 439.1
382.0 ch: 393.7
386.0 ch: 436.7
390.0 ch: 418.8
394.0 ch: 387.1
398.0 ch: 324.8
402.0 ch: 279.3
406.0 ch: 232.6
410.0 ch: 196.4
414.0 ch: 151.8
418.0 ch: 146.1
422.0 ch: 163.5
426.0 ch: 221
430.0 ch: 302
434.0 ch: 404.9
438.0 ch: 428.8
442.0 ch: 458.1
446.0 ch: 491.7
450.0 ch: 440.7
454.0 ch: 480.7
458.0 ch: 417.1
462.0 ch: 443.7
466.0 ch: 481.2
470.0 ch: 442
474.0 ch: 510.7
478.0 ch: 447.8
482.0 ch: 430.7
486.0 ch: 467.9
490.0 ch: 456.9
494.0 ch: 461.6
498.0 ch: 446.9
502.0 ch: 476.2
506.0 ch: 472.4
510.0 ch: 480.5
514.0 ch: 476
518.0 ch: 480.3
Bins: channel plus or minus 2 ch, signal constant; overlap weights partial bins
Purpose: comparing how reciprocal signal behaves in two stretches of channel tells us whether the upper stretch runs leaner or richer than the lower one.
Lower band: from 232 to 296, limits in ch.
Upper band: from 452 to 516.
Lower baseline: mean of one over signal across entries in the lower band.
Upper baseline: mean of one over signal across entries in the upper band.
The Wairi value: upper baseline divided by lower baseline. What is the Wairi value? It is 0.93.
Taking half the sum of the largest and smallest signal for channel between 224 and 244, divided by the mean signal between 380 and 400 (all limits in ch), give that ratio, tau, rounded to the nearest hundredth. 1.04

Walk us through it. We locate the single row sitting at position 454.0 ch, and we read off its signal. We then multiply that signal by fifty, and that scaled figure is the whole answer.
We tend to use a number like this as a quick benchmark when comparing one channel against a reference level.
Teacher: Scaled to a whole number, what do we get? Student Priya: 24035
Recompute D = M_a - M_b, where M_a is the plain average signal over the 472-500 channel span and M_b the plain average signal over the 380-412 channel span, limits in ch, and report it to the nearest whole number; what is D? 127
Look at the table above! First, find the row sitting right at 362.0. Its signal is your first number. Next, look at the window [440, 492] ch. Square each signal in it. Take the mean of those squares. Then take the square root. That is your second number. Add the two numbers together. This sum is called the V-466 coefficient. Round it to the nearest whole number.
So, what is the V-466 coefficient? 906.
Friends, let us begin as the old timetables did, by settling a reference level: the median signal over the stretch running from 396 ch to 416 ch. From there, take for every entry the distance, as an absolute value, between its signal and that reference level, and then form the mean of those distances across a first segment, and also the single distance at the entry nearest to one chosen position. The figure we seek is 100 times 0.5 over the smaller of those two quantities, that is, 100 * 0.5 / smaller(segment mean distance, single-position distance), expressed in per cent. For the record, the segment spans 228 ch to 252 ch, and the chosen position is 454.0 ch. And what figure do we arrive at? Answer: 0.262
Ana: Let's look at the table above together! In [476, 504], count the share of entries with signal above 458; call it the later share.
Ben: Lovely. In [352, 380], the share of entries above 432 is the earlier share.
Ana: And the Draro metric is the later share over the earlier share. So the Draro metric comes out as 0.50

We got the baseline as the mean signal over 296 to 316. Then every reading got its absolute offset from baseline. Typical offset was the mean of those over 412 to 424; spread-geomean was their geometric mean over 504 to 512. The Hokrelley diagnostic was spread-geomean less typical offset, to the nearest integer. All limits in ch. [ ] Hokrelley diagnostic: -314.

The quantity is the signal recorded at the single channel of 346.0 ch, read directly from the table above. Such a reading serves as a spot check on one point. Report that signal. 424.9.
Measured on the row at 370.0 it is 461.1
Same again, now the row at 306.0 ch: 466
